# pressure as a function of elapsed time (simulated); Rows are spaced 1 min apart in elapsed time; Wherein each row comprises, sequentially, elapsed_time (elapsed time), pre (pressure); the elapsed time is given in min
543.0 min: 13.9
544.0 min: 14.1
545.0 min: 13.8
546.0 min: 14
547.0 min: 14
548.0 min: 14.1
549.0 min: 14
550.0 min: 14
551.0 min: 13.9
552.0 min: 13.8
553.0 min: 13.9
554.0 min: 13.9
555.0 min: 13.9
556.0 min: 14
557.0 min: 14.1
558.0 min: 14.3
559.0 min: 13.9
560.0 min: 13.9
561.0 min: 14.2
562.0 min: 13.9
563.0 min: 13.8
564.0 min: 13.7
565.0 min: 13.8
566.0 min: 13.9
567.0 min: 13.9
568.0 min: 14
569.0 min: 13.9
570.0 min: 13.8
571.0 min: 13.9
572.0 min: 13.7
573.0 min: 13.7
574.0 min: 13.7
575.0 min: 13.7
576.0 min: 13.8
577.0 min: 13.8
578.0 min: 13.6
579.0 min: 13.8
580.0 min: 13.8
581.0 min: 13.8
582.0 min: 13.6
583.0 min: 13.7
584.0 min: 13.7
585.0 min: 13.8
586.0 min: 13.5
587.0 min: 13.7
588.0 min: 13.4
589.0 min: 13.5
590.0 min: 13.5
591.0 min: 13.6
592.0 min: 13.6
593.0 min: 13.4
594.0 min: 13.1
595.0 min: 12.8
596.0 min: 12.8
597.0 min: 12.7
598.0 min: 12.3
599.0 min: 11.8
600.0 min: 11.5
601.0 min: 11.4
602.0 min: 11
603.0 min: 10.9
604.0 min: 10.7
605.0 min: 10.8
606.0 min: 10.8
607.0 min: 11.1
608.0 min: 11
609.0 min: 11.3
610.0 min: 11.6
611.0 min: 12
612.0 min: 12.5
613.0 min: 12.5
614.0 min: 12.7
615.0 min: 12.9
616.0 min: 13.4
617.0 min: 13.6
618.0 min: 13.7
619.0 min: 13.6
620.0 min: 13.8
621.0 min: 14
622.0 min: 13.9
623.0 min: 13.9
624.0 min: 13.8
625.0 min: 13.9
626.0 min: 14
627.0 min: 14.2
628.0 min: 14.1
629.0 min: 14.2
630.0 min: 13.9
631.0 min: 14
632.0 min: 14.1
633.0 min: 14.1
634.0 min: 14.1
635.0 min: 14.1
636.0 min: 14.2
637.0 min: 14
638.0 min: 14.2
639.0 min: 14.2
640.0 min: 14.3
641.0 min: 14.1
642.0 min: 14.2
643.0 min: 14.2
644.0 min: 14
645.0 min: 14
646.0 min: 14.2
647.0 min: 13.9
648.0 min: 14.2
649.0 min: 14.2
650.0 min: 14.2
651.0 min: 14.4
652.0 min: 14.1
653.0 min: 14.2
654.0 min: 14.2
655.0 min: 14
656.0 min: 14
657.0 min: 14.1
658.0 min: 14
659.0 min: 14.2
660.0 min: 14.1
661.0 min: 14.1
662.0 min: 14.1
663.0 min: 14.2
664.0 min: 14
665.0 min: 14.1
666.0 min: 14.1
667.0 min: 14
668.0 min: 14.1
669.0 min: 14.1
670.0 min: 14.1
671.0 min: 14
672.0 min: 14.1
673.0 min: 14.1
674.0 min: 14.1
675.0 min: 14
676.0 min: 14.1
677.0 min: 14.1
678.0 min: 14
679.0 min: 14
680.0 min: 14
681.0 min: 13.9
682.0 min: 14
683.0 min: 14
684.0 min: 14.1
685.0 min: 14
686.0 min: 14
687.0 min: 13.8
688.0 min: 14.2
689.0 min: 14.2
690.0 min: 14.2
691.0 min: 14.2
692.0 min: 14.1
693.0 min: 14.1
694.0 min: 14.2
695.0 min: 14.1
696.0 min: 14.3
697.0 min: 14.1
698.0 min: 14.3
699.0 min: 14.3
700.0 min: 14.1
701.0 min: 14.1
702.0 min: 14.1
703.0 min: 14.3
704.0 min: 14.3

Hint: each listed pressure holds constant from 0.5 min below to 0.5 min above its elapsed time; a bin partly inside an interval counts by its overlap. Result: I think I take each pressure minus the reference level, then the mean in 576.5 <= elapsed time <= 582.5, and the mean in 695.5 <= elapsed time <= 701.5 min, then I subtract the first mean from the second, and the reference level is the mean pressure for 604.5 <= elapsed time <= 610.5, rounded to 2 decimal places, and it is 0.47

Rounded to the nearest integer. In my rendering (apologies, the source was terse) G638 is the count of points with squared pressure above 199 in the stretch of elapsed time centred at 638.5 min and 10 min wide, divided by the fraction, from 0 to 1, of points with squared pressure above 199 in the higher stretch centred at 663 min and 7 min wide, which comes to 42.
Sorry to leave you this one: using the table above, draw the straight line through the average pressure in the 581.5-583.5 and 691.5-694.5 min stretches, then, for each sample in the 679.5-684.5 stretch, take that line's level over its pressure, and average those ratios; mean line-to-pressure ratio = 1.01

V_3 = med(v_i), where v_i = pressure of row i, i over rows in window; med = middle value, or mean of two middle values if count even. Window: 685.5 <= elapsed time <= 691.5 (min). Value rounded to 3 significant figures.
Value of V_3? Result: 14.2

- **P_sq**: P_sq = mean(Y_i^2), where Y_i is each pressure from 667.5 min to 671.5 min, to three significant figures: 198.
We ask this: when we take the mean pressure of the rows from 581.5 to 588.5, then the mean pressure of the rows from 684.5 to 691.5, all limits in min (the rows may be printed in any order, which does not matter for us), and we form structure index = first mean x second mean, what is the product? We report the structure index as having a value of 192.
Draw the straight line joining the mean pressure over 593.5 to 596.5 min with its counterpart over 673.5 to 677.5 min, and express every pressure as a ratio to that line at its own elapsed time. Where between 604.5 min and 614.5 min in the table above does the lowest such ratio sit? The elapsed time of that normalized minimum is 606.0 min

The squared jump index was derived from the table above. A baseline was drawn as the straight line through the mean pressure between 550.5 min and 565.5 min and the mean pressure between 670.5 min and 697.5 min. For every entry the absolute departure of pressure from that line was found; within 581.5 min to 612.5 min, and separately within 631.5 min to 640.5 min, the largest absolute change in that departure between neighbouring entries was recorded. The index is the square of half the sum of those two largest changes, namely 0.109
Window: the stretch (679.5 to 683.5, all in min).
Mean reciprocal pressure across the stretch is 0.0716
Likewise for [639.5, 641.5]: 0.0704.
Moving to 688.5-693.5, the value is 0.0706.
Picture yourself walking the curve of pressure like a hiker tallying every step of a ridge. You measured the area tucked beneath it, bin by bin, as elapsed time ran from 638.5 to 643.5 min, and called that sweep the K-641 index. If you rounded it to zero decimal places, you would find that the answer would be 71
